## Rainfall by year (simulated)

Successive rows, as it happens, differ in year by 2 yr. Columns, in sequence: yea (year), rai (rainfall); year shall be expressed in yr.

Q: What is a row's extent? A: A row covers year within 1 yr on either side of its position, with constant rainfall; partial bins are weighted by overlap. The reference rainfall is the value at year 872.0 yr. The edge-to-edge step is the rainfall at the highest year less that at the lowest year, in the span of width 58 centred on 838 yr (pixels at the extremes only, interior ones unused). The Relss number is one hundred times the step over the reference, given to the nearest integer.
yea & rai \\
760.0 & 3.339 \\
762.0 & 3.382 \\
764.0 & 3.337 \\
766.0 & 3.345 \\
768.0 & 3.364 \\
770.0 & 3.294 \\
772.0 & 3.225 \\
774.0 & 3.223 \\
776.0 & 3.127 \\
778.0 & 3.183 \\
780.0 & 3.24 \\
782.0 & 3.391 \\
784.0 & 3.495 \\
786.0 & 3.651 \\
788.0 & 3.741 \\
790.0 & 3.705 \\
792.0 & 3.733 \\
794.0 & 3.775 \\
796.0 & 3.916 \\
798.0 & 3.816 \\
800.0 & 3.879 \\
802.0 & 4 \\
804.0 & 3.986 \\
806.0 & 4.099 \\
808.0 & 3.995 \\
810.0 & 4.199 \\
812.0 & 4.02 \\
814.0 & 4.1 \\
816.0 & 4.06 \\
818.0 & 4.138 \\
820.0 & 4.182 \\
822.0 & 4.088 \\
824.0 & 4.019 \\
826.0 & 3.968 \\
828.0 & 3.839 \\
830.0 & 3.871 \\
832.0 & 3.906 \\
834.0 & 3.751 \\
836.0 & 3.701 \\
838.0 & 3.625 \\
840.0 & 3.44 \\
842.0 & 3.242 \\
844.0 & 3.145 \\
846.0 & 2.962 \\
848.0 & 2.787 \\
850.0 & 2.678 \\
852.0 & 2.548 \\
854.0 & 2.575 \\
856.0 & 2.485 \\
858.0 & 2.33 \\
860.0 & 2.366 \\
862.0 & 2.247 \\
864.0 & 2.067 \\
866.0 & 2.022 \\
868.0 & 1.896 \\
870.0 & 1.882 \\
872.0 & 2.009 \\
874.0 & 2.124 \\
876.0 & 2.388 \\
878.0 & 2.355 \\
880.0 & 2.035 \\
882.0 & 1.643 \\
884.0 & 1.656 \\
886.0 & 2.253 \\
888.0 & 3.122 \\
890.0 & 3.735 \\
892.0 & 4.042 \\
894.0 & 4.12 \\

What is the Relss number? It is -108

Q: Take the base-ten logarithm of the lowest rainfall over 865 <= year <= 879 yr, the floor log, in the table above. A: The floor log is 0.27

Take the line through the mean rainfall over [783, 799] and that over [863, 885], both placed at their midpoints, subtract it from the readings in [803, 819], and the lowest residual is 0.5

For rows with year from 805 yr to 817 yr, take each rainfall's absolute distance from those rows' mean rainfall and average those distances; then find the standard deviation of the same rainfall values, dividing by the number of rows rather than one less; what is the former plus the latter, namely 0.1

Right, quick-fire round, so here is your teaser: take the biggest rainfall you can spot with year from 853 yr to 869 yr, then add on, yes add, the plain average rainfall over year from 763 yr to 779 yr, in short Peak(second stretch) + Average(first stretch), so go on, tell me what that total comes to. 5.8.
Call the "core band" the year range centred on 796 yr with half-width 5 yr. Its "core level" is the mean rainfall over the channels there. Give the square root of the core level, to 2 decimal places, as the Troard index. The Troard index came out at 1.96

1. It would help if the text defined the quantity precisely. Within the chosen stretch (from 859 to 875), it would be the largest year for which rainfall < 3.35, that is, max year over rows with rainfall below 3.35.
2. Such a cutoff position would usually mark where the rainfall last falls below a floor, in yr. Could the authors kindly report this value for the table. 874.0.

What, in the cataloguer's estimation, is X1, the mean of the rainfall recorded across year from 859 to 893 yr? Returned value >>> 2.3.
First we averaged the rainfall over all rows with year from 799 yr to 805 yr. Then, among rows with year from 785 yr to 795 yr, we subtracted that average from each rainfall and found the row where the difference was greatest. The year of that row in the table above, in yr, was 794.0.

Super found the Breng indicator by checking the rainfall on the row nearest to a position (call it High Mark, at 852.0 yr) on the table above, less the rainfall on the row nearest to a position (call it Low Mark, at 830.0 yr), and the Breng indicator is -1.3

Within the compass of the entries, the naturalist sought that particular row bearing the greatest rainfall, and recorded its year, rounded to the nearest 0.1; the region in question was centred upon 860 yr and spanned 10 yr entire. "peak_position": 856.0 yr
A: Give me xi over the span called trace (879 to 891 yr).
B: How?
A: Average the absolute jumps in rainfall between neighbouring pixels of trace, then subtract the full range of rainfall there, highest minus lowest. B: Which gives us -1.6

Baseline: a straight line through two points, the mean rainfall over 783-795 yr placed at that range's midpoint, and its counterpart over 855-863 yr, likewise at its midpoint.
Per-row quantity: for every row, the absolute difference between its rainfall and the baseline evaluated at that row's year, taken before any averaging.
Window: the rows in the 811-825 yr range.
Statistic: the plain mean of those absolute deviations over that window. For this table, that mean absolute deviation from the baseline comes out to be 0.95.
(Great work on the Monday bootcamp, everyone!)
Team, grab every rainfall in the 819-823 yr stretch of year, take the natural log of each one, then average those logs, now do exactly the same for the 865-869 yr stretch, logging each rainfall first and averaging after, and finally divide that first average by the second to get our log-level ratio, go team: 2.11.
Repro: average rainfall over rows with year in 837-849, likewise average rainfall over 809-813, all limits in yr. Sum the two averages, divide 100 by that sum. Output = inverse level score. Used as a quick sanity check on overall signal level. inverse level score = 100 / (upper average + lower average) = 13.7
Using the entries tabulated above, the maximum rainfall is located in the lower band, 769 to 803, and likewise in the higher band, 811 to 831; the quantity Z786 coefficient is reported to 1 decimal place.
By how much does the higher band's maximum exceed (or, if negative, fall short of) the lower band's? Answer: 0.2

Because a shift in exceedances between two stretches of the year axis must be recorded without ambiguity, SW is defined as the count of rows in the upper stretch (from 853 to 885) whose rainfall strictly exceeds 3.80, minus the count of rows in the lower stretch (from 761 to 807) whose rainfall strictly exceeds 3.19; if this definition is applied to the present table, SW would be -21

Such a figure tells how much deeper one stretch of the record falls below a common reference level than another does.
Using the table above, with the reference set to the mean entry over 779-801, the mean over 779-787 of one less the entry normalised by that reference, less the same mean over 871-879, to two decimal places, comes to -0.33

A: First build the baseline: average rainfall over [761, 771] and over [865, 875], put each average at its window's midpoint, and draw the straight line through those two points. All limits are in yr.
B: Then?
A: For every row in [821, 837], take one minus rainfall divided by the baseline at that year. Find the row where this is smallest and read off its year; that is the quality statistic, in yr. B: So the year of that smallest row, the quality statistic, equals 832.0 yr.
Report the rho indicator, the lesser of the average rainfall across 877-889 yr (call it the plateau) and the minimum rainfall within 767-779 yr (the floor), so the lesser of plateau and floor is 2.18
